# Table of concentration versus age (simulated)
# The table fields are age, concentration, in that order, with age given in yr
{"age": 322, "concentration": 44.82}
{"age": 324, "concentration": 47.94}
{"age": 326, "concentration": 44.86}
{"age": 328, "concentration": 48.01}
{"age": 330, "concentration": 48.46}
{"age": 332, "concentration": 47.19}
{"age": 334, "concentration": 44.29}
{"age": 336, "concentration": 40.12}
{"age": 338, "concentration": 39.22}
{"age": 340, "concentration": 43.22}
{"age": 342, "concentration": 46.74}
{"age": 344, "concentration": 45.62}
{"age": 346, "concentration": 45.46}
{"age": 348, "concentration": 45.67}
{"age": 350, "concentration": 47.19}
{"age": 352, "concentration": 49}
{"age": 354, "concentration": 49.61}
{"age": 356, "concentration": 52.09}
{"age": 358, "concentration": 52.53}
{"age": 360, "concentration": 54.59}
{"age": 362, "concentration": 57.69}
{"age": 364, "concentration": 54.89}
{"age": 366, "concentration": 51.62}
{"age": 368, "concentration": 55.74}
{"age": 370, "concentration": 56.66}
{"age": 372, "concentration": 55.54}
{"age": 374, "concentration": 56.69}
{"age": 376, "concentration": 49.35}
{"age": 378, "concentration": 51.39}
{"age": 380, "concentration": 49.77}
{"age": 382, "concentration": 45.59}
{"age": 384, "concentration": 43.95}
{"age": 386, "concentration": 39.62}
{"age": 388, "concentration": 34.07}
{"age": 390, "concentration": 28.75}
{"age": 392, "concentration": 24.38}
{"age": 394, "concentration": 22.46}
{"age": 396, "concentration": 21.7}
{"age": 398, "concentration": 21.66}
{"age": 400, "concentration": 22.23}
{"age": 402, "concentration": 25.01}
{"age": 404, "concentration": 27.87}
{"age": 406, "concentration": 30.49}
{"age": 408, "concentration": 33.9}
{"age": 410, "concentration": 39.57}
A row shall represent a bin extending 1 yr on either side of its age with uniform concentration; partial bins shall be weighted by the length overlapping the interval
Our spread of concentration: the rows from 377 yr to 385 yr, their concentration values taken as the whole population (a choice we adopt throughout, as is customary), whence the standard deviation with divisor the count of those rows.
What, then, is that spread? 3.0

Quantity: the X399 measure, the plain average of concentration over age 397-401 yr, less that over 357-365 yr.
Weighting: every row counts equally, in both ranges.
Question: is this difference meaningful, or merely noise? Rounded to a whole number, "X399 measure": -33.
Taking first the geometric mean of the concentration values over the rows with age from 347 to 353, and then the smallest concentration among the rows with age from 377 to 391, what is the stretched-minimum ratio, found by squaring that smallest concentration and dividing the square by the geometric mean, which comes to 17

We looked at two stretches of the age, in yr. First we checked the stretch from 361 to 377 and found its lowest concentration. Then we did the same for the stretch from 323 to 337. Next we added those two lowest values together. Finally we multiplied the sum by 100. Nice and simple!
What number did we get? 8947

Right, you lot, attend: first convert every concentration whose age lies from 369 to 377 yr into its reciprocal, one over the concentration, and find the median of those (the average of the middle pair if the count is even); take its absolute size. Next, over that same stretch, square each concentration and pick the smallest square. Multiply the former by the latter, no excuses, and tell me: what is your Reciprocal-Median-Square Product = 43.4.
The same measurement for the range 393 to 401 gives 21.4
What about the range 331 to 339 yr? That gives 36.5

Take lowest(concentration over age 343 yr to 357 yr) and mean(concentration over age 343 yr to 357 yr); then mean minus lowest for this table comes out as 2.3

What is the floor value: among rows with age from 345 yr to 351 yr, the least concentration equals 45.46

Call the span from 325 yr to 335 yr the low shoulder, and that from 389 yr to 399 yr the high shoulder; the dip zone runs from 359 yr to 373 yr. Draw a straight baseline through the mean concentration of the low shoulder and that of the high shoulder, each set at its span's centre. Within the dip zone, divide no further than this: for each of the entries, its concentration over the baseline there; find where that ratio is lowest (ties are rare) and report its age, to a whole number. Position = 360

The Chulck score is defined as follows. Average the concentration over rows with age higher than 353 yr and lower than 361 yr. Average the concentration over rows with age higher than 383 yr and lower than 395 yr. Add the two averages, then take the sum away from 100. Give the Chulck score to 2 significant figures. 16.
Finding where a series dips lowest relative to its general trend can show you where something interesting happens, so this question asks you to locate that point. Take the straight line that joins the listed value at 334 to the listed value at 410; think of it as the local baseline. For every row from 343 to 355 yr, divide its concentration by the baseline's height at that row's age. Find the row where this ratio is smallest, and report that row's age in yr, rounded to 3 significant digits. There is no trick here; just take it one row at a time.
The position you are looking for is 346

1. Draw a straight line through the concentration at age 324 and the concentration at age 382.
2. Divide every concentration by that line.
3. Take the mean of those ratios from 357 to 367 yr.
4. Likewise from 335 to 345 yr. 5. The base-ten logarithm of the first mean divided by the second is 0.11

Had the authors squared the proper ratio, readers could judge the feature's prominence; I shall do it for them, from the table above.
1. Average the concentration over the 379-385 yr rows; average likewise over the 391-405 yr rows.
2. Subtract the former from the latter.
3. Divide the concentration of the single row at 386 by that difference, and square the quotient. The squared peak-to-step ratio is 3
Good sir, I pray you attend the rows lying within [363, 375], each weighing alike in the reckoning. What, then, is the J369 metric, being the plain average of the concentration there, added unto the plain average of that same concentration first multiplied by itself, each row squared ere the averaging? 3104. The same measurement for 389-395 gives 667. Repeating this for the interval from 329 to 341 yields 1969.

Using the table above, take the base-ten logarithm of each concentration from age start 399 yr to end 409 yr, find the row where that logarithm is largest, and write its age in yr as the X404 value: 408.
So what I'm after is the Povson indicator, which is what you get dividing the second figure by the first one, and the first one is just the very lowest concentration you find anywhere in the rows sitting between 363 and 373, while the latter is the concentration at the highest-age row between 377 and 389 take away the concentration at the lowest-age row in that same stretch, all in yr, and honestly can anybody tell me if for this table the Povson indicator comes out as -0.34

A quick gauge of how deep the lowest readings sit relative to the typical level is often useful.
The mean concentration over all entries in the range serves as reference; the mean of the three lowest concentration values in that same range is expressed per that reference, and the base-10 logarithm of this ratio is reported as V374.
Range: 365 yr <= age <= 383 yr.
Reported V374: -0.037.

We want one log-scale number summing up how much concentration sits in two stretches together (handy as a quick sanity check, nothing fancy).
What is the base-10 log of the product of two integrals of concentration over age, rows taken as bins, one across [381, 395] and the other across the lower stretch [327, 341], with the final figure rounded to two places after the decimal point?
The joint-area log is 5.47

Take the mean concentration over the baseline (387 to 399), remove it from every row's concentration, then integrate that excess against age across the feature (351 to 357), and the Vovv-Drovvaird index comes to 148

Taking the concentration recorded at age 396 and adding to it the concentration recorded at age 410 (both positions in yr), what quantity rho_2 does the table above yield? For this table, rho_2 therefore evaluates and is 61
